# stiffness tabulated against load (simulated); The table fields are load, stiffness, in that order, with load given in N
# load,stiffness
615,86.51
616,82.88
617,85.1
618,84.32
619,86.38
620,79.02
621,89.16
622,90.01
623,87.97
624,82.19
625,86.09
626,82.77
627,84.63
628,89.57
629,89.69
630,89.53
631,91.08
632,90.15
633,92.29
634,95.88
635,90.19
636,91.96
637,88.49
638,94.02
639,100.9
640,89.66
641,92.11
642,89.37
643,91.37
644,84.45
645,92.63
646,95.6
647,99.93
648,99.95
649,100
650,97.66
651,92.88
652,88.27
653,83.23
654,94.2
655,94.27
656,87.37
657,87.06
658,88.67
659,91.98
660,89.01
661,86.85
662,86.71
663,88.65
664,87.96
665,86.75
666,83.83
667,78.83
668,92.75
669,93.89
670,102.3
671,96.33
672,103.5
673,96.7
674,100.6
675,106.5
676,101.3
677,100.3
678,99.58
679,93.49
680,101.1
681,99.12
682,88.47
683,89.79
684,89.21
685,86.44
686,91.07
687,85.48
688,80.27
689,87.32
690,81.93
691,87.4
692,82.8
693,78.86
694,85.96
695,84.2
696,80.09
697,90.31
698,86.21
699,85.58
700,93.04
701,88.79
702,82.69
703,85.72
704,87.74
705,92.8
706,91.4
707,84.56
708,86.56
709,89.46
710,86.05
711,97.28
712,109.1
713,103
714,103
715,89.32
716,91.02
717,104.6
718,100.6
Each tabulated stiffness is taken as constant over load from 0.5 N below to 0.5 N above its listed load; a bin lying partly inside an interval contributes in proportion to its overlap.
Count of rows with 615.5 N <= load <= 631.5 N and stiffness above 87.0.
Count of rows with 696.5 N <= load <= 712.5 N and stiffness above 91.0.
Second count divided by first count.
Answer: 0.7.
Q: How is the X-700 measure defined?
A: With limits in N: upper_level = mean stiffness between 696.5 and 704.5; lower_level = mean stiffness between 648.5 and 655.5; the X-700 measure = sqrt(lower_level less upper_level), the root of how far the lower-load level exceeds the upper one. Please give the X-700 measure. 2.3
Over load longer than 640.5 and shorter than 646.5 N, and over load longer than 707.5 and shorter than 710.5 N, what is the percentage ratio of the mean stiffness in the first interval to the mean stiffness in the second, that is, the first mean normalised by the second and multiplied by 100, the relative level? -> 104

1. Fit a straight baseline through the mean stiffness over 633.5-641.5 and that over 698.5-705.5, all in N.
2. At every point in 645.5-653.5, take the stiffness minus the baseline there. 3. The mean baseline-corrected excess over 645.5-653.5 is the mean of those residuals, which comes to 2.7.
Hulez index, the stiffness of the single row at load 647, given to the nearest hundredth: 99.93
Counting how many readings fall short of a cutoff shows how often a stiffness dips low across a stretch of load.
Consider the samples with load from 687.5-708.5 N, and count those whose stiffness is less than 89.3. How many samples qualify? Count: 17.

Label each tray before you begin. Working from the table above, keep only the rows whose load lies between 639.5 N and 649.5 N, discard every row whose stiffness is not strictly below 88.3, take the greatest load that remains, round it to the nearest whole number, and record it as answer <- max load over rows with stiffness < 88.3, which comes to 644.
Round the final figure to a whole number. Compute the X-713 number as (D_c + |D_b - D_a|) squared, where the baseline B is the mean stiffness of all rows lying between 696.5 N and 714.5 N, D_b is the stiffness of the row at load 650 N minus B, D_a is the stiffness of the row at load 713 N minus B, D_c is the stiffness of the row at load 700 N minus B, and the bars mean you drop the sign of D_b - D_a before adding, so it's 50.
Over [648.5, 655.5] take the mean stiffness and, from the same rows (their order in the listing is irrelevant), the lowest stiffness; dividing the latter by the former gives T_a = 0.896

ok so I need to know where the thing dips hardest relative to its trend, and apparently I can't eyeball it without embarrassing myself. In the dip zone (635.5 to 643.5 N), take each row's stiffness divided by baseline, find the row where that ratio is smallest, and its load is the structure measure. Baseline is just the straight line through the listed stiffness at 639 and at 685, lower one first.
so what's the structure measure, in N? 637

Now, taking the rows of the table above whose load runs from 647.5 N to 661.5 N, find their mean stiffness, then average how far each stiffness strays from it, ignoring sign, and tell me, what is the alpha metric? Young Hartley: 4.3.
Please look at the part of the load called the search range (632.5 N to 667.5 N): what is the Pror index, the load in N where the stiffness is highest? 639 N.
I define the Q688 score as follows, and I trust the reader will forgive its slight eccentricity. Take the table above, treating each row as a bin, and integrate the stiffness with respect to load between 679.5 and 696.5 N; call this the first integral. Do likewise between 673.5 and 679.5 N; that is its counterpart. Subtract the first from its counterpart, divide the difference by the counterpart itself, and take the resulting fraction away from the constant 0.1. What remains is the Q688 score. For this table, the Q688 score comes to 1.6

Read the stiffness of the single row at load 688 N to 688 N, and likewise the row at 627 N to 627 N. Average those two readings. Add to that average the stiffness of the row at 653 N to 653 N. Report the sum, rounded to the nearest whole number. 166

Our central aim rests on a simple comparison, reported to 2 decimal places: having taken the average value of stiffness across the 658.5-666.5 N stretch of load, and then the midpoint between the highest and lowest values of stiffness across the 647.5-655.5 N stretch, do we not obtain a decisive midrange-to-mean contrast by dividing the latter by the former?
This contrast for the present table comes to 1.04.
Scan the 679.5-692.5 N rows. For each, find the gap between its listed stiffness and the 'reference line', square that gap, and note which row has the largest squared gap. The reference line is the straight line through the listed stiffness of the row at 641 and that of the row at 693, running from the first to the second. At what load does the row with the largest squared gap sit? 680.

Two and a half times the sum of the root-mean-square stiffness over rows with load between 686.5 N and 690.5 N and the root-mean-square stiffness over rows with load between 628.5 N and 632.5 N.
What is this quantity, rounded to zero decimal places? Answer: 435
